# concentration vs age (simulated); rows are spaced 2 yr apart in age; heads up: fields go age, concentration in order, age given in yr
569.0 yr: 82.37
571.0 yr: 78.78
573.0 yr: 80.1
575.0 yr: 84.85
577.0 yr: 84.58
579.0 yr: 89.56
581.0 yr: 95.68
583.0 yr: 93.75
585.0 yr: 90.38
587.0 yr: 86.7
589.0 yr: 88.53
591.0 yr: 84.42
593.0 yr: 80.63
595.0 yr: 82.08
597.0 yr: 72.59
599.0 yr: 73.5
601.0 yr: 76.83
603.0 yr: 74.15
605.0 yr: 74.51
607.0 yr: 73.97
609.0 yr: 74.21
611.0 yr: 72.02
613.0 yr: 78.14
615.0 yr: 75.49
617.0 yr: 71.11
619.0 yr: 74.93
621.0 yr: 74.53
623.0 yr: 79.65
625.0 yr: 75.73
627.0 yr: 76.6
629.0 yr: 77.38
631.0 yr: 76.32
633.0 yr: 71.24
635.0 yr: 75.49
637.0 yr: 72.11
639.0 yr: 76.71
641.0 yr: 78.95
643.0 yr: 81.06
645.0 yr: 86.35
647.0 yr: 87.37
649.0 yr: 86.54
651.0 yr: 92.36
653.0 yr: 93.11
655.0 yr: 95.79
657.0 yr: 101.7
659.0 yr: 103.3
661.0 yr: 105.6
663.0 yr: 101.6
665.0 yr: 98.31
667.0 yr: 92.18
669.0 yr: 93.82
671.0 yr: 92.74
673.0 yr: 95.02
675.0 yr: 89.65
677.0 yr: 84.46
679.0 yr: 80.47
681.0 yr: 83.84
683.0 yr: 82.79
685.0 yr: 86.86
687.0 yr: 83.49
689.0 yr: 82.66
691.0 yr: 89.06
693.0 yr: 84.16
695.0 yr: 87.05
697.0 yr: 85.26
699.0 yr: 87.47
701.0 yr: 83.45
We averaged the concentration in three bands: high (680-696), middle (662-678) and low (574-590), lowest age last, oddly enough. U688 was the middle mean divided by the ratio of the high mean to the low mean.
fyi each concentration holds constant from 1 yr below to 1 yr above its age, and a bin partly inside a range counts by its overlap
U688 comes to 98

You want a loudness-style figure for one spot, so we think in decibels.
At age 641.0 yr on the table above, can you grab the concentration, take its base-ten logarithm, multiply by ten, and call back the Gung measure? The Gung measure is 19.0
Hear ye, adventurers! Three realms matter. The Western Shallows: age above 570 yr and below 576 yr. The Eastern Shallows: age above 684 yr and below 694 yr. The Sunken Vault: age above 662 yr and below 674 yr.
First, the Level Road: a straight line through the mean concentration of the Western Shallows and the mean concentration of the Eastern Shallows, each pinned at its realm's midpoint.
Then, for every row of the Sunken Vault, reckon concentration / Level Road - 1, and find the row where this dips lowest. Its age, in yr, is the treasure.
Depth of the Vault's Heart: 667.0 yr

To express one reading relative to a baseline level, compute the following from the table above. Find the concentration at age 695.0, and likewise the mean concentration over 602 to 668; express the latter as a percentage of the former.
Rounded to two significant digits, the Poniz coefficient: 95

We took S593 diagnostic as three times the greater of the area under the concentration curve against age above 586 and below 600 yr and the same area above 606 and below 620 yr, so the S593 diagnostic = 3411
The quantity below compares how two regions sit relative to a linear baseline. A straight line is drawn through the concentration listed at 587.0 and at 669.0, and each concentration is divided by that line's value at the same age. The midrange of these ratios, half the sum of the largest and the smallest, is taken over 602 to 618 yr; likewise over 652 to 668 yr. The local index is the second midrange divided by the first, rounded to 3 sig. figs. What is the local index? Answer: 1.26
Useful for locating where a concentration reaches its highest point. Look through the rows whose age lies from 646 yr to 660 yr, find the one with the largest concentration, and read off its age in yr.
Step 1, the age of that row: 659.0 yr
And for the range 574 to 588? 581.0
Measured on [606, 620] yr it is 613.0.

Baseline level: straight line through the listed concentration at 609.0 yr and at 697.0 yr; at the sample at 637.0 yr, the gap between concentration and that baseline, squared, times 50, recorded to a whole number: 1577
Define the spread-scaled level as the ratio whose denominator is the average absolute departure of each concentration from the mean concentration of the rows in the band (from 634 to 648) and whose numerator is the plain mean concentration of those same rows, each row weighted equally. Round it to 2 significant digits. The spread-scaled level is 18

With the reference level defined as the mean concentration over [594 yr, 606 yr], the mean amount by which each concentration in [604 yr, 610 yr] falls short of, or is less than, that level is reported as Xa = 1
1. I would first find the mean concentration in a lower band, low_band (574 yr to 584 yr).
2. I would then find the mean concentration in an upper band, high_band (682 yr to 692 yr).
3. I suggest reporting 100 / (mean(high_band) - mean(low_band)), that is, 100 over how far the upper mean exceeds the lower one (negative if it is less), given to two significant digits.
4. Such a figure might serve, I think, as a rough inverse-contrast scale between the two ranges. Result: -21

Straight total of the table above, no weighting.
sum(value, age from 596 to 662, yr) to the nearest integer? 2659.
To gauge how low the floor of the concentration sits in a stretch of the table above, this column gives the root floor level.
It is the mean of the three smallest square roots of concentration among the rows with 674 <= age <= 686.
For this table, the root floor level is 9.1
